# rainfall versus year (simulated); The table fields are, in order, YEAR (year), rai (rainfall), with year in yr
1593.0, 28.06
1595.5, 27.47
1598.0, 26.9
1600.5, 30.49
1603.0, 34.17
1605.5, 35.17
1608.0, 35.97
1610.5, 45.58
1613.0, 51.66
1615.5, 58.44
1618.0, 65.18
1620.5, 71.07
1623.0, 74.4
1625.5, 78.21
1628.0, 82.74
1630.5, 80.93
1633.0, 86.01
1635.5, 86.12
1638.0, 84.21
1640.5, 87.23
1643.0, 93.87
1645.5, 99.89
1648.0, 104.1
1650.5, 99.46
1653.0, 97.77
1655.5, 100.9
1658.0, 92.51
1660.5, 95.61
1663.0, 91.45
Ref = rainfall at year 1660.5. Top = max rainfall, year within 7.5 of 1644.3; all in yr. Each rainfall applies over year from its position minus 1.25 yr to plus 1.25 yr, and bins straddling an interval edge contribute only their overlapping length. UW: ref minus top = -8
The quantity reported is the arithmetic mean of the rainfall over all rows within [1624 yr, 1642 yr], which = 84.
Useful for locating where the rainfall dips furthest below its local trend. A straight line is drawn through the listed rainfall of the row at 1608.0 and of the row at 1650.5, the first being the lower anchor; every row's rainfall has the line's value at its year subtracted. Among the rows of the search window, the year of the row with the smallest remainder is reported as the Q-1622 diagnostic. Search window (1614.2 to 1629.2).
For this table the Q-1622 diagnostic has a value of 1615.5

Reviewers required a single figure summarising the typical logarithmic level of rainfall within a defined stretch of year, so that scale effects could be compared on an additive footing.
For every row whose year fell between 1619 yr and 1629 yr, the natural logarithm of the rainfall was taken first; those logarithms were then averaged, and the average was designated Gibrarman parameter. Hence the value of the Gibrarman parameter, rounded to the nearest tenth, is 4.3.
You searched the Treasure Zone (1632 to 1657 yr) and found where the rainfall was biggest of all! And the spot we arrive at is 1648.0 yr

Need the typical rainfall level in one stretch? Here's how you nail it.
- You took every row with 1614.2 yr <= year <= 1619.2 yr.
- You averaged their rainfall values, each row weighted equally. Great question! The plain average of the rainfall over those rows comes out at 62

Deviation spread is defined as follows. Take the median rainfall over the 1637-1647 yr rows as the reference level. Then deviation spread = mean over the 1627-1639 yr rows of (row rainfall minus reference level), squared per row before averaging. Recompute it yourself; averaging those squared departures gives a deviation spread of 47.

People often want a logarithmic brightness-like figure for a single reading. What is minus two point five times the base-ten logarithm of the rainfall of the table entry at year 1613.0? -4.28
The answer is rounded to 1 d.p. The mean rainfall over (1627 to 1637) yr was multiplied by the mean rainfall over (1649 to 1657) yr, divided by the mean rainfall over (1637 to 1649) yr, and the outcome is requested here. 88.9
